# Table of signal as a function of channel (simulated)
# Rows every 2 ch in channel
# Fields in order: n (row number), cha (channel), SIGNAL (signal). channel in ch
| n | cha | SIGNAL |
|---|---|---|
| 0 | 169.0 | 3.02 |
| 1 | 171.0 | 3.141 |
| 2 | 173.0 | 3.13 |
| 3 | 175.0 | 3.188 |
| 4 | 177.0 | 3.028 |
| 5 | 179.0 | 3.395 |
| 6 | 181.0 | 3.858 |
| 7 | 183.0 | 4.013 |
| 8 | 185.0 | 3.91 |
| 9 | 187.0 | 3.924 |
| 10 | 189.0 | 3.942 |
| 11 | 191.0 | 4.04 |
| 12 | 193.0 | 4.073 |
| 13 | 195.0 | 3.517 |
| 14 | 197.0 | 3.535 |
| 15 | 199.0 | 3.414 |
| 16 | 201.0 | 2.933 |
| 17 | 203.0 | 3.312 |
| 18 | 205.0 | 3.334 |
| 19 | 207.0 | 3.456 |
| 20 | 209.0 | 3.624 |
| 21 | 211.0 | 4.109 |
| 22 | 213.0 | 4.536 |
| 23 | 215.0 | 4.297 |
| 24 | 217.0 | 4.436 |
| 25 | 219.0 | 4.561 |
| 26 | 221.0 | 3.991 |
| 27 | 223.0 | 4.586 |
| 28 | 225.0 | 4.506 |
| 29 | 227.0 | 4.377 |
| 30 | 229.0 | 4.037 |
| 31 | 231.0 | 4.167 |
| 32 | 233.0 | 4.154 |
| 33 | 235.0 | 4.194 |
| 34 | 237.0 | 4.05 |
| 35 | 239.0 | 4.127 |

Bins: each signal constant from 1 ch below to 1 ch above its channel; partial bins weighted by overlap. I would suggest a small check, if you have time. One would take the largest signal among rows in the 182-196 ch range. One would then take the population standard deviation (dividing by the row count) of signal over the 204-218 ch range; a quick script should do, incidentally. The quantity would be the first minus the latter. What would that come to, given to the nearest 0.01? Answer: 3.62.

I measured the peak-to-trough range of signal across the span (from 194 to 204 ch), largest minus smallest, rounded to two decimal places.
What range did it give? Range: 0.60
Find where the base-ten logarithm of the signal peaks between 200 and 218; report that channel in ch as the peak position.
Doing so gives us 213.0 ch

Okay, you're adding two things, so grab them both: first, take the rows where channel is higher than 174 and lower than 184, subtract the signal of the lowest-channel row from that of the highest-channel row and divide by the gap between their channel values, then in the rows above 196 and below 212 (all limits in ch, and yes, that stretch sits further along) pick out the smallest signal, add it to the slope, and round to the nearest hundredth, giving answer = 3.04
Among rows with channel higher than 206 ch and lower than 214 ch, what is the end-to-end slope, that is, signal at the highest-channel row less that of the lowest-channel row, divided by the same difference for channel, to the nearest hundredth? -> 0.18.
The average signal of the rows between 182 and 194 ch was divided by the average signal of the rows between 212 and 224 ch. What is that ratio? 0.91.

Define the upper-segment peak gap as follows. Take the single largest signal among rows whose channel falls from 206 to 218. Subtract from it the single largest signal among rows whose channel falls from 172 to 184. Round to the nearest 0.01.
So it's 0.52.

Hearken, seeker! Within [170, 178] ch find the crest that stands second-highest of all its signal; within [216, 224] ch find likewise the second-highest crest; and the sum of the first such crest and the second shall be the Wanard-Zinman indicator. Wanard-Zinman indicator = 7.70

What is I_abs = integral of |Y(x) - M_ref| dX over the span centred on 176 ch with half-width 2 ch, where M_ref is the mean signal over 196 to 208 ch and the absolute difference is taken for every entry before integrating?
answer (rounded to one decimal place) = 0.9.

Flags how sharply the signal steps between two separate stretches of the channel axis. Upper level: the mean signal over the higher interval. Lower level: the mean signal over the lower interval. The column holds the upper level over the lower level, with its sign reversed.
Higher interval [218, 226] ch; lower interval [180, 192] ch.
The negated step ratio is -1.12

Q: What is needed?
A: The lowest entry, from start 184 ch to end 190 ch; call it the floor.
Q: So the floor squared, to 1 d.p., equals 15.3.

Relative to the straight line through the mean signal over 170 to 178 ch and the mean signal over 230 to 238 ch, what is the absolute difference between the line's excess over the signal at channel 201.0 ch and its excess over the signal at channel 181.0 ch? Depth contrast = 1.3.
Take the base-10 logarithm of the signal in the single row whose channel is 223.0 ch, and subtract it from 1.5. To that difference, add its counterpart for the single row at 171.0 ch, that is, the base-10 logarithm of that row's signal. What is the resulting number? 1.34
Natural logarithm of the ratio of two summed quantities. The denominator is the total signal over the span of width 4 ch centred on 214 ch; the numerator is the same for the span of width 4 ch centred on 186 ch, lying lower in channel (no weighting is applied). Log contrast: -0.12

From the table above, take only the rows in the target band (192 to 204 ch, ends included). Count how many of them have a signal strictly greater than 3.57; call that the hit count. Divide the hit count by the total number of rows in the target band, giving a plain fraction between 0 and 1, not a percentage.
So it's 0.17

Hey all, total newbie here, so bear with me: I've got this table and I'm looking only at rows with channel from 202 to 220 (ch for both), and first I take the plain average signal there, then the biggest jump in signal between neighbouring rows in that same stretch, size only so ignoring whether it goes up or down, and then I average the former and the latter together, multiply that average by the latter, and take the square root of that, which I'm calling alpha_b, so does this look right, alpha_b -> 1.0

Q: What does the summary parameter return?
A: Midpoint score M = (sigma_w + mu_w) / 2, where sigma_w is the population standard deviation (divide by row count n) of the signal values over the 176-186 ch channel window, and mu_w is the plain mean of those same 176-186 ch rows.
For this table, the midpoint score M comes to 2.01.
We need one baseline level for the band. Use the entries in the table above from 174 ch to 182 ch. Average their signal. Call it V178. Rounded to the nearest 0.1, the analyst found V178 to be 3.4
